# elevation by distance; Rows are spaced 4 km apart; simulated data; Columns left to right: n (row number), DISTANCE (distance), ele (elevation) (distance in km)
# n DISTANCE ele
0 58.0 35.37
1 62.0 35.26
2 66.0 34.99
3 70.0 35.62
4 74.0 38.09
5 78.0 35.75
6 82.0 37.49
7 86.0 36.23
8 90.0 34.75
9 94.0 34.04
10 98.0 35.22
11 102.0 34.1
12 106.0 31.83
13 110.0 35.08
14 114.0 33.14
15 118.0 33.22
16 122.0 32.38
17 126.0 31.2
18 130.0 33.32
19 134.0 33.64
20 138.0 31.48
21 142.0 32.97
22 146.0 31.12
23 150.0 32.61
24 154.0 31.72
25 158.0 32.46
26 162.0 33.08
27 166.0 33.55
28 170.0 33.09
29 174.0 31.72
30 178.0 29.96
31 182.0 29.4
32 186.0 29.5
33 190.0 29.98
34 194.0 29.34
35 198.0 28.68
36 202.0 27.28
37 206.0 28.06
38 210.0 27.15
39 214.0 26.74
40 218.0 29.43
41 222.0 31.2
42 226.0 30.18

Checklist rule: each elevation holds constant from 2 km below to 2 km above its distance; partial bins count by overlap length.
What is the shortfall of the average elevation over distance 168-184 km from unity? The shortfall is -30.0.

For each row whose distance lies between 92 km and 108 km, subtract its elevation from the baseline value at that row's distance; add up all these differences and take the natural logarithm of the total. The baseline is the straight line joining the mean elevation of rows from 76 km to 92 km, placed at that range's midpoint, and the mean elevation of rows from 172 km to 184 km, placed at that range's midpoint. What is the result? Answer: 1.6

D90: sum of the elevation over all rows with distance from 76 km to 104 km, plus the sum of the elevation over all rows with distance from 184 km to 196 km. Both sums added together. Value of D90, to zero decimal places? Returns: 336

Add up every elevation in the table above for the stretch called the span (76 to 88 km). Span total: 109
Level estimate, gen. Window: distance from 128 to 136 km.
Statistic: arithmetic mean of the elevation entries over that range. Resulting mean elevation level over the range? 33.5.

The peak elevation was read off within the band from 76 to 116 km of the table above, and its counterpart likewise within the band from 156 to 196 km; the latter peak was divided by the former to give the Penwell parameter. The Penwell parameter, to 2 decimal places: 0.89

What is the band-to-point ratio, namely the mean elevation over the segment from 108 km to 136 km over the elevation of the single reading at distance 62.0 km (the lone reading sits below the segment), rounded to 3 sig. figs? 0.940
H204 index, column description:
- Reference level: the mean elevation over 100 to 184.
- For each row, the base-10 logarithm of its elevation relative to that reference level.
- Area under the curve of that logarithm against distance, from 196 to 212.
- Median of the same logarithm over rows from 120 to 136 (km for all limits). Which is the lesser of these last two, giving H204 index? -1.1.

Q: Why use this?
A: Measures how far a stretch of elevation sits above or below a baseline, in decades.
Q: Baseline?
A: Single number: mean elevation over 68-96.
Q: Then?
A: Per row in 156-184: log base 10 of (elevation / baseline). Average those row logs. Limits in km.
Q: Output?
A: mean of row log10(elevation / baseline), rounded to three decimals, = -0.053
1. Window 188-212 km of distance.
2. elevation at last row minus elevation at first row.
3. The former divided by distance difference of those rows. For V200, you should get -0.14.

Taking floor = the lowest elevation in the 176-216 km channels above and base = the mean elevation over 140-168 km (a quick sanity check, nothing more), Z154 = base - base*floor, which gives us -837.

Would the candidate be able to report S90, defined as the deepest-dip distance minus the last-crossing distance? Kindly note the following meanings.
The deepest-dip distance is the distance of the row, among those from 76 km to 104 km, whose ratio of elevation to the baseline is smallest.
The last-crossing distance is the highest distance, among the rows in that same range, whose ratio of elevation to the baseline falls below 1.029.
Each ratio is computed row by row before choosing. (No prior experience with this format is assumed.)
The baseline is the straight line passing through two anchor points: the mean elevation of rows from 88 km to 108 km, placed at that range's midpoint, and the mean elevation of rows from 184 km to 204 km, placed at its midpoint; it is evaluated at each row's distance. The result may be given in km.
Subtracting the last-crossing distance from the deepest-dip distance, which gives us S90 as -8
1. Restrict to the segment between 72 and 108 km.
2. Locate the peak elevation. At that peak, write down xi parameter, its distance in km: 74.0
